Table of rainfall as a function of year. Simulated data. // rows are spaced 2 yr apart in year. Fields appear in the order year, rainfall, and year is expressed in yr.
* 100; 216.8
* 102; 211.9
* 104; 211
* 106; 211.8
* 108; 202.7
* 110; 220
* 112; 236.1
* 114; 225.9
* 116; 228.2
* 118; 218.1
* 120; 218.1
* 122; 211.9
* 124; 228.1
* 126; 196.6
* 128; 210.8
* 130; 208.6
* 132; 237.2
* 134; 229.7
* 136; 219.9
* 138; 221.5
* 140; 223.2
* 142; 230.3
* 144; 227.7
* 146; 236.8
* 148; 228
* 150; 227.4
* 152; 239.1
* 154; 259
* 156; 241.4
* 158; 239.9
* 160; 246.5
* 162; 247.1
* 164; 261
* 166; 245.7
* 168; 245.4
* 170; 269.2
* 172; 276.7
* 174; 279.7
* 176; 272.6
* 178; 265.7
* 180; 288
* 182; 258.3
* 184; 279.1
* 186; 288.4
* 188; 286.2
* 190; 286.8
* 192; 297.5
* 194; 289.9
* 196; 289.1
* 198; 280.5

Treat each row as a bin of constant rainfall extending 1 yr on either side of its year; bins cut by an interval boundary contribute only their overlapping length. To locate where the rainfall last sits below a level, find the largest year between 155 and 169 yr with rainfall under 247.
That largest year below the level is 168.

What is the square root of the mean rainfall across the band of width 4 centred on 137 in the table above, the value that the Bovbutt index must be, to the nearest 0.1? 14.9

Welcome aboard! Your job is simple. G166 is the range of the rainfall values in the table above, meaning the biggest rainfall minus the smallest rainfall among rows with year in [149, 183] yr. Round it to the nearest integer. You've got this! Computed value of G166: 61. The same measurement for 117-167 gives 64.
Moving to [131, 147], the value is 17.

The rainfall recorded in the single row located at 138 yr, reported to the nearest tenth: 221.5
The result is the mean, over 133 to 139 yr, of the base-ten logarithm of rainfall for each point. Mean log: 2.35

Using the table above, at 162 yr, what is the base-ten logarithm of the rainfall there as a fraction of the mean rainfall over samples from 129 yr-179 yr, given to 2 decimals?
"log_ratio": 0.01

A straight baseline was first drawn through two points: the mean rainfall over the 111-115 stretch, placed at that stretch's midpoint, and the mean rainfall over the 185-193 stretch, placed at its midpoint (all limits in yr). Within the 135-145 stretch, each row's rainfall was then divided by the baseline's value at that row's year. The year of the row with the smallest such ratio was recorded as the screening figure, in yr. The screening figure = 136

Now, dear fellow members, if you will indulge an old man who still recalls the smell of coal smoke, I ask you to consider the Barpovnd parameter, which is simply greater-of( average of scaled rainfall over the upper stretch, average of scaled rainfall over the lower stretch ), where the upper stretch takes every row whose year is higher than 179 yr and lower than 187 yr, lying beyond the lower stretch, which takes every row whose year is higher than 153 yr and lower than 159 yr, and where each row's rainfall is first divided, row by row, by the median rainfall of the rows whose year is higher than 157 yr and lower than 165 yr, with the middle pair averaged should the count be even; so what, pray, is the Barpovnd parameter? 1.13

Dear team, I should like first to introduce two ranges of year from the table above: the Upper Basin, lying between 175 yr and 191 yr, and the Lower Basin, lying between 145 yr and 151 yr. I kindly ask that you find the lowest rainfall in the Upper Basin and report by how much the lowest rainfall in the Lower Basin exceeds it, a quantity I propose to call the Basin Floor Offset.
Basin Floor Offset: -31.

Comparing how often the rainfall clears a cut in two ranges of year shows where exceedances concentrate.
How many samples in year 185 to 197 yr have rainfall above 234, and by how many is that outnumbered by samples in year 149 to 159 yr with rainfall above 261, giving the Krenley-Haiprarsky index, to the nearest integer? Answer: -6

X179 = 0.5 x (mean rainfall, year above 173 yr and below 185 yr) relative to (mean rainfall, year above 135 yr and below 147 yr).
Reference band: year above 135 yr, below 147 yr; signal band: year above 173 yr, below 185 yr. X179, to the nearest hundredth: 0.60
